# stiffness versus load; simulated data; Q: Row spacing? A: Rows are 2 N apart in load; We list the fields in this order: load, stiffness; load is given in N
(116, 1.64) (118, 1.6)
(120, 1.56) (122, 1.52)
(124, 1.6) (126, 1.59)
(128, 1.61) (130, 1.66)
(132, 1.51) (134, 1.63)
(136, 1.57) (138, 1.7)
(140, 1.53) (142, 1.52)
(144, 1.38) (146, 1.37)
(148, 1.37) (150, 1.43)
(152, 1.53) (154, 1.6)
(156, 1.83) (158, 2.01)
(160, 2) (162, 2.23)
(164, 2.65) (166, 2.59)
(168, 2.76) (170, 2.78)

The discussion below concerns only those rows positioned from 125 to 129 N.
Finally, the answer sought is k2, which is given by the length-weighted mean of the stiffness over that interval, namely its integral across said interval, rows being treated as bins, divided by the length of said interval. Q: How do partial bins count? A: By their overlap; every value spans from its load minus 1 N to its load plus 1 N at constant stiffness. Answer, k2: 1.60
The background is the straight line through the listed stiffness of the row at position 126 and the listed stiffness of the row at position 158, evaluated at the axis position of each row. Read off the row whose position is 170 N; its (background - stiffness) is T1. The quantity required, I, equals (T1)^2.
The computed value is 0.38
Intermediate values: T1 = -0.6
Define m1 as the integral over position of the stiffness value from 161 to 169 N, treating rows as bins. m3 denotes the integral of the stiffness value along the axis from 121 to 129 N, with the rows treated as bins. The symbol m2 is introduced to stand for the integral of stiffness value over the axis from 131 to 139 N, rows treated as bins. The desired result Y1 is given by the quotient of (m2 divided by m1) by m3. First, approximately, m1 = 20.5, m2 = 12.8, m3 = 12.6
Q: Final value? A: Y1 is 0.050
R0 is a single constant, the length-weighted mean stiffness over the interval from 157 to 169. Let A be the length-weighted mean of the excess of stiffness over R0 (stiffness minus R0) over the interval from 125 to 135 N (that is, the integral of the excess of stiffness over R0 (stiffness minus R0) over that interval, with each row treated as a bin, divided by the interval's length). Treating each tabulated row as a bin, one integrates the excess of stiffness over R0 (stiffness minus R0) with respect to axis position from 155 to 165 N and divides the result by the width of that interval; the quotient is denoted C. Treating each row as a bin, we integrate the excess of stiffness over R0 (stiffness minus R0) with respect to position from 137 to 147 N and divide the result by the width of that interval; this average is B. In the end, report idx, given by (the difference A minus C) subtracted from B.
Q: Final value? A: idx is -0.33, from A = -0.77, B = -0.87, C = -0.23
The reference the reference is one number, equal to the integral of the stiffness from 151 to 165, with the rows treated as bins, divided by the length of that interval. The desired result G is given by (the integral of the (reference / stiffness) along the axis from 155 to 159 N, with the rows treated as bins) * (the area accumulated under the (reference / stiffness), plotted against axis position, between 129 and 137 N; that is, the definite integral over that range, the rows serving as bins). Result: 41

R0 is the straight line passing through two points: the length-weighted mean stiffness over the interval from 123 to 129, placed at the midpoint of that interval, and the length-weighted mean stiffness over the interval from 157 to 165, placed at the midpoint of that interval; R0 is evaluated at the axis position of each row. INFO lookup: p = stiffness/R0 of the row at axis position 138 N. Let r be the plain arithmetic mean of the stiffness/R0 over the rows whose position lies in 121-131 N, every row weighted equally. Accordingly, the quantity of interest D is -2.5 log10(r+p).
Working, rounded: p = 0.94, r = 1.00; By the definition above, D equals -0.72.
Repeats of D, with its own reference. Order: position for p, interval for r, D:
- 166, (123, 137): -0.79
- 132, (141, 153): -0.52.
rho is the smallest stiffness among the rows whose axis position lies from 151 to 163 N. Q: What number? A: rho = 1.53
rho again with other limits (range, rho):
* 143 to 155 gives 1.37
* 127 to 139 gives 1.51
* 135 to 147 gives 1.37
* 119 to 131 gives 1.52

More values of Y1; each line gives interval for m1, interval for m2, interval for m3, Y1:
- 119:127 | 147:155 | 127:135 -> 0.074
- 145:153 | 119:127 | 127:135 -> 0.086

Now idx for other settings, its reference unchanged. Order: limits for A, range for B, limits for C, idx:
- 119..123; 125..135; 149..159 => -0.63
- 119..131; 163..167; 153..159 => 0.47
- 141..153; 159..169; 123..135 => 0.24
